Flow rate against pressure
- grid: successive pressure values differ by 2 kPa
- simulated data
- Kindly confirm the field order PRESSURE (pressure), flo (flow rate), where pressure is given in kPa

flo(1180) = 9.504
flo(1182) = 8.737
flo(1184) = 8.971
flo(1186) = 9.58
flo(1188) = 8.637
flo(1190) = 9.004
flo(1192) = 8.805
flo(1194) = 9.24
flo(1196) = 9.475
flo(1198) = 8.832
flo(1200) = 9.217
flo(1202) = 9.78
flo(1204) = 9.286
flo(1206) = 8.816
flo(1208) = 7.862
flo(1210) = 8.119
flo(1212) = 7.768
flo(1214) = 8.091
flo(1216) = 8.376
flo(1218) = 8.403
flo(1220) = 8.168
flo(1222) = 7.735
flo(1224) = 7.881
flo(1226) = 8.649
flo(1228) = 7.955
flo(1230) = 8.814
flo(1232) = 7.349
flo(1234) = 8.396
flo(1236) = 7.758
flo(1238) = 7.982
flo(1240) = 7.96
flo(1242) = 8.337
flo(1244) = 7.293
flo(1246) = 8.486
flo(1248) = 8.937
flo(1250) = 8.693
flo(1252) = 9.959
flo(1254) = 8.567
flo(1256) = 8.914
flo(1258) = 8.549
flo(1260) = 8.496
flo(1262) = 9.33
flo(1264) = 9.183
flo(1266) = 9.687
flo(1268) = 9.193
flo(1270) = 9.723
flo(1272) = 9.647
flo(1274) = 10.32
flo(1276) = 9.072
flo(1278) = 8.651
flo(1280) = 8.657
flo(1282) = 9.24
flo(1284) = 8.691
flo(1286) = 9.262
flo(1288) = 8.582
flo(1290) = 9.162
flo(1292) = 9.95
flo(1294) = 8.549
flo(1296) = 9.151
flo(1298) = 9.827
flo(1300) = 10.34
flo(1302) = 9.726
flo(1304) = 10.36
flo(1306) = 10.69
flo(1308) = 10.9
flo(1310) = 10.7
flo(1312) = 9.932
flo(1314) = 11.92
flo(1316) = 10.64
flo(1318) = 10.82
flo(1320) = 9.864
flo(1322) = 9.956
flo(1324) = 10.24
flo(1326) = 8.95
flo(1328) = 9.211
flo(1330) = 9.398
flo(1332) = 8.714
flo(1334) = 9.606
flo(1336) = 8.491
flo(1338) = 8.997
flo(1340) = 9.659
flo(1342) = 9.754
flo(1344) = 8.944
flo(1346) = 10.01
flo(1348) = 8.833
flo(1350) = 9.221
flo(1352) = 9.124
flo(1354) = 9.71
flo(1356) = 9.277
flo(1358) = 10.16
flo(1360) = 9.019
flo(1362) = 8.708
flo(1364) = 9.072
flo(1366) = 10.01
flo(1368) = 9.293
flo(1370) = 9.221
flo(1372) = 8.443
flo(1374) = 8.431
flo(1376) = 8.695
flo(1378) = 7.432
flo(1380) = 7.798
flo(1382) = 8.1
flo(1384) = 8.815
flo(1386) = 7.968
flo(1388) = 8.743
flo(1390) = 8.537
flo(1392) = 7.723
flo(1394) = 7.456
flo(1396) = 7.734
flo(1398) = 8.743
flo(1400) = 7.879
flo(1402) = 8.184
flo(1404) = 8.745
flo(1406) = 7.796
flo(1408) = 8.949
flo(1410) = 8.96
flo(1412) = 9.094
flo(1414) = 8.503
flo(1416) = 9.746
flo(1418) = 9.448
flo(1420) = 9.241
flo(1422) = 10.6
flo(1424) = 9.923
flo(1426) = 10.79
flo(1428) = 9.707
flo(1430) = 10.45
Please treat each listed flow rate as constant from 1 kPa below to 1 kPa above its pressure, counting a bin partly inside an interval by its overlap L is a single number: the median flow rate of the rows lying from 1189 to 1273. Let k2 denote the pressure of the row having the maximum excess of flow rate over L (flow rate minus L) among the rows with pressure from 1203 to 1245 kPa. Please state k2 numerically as 1204 kPa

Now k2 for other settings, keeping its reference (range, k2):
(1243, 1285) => 1274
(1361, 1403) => 1366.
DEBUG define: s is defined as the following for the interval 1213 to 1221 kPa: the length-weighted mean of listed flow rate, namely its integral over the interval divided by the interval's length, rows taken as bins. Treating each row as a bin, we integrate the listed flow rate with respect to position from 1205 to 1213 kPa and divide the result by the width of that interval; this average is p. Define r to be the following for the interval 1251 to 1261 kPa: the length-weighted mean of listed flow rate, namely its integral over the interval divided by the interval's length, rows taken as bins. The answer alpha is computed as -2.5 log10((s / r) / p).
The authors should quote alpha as 2.36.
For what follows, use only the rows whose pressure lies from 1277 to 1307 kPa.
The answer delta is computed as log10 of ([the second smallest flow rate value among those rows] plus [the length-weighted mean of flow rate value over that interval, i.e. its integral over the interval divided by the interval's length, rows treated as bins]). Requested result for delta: 1.255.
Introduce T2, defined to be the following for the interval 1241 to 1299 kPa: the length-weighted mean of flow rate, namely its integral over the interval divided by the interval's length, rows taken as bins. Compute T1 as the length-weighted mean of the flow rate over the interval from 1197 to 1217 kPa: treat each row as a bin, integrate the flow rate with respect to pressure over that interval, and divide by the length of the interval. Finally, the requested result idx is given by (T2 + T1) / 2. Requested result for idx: 8.83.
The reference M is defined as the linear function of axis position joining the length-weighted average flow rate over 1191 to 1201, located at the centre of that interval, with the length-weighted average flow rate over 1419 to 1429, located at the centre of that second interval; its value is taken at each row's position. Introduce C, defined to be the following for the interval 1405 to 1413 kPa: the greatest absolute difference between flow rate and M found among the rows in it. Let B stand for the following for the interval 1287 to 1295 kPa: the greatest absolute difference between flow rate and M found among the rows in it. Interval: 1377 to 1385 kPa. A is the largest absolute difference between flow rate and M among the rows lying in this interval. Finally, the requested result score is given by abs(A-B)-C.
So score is -0.7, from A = 2.4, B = 1.0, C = 2.2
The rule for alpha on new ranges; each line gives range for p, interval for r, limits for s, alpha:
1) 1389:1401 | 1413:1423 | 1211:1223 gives 2.43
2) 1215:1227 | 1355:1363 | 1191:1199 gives 2.31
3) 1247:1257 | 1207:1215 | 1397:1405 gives 2.33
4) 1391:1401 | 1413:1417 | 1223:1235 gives 2.36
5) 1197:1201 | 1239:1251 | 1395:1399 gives 2.39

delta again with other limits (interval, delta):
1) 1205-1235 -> 1.201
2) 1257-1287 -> 1.249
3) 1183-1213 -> 1.224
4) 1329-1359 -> 1.256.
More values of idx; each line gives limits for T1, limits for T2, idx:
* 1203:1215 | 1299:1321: 9.43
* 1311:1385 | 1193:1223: 8.96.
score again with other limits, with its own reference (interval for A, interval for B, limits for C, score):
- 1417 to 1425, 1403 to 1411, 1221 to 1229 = -0.1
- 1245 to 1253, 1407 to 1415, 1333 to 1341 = -0.5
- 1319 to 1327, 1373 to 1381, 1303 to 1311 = 0.4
